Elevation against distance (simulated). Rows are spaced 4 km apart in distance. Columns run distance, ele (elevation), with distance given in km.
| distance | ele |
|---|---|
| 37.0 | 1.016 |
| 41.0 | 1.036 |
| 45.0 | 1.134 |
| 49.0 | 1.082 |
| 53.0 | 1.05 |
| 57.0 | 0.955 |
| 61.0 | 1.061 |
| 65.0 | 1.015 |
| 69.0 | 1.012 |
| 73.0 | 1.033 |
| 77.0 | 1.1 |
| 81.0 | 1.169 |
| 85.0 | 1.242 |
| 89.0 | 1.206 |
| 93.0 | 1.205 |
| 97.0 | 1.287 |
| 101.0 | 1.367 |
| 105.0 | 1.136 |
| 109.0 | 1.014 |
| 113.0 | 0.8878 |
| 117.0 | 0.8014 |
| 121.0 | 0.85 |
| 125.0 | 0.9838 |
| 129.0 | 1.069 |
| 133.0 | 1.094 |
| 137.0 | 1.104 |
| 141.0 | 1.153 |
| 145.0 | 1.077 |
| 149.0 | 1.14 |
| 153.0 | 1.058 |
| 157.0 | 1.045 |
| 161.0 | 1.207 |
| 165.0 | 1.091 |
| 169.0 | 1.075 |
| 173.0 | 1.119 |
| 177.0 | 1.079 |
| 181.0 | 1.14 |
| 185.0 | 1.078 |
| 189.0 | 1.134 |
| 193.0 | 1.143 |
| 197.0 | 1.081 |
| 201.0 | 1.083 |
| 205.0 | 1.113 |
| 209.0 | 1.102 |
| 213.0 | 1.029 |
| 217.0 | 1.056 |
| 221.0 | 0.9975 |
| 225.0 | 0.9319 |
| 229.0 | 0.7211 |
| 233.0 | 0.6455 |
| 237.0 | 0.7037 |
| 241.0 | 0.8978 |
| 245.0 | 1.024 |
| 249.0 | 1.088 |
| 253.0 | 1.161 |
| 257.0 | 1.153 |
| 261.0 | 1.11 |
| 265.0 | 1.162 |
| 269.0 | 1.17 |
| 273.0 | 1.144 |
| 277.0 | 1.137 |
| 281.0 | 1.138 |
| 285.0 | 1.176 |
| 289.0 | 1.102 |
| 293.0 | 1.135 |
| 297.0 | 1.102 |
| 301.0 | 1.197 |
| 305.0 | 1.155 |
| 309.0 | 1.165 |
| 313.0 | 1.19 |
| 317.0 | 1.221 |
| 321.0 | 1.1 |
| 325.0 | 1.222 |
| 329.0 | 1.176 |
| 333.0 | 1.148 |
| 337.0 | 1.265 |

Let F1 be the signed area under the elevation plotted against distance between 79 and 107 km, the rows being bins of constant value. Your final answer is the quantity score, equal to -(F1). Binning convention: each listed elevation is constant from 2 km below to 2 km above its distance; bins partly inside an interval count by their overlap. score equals -34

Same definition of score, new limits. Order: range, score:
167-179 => -13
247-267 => -23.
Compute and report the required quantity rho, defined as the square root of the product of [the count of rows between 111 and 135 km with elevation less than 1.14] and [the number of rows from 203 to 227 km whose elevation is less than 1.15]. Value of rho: 6.0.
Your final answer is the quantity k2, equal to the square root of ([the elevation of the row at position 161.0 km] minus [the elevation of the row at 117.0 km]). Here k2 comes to 0.64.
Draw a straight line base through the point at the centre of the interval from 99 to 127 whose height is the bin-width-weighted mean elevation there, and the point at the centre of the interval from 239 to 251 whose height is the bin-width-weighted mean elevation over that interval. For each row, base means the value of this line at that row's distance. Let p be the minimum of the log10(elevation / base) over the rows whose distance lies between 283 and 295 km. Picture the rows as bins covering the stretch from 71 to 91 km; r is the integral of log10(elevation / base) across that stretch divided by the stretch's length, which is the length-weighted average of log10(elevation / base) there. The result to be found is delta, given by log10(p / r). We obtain -0.14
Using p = 0.04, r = 0.057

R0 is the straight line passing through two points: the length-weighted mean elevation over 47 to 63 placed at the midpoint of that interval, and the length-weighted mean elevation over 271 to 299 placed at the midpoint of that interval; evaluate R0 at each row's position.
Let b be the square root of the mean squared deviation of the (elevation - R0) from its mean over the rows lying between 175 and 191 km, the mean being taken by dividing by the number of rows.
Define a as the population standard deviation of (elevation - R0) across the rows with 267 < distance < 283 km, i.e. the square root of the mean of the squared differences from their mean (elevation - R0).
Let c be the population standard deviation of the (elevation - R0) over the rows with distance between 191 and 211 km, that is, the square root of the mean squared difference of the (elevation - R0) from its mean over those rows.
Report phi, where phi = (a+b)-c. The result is 0.020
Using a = 0.02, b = 0.029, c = 0.02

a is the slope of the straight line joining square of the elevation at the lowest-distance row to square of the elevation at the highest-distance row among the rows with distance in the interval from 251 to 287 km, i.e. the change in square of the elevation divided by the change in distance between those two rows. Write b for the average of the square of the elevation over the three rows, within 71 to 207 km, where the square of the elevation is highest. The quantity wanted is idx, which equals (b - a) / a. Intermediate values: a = 0.001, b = 1.69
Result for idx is 1541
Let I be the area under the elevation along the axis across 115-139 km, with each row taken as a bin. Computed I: 23.6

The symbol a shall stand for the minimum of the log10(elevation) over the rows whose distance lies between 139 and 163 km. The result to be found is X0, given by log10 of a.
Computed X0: -1.72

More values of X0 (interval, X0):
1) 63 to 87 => -2.29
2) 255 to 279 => -1.34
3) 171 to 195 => -1.49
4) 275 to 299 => -1.37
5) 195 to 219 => -1.91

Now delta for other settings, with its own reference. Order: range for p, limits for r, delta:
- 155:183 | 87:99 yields -0.71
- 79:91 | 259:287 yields 0.04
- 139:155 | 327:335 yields -0.46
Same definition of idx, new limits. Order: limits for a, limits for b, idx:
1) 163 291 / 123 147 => 6416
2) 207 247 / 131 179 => -297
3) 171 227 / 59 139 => -230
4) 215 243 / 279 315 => -111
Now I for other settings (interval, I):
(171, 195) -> 26.8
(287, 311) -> 27.4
